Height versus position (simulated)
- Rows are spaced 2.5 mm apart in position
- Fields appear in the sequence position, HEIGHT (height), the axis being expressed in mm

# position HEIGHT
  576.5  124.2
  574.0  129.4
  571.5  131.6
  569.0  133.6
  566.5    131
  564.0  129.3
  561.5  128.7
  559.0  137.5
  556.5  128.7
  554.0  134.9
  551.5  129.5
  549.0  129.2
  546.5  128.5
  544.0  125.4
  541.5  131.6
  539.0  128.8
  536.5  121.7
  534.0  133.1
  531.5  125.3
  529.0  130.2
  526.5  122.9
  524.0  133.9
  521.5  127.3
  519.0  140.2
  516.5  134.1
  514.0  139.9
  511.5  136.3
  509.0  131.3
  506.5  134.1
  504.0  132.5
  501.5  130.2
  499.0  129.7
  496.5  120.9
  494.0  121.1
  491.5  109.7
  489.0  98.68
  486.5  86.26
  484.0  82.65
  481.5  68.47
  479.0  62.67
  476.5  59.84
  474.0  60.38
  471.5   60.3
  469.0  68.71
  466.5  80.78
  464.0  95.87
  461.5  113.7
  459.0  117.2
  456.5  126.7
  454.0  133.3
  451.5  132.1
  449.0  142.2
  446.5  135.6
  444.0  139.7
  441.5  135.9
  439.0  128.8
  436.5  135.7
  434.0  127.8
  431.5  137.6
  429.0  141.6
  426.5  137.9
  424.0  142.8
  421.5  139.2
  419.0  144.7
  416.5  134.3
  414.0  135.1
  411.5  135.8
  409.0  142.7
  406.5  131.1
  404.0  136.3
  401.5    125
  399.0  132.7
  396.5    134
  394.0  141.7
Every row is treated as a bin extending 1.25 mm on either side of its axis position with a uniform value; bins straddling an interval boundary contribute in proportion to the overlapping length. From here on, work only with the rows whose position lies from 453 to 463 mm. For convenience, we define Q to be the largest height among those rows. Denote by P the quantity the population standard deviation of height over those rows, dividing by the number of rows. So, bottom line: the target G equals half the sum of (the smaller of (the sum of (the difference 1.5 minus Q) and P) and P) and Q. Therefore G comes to 4.62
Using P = 7.7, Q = 133.3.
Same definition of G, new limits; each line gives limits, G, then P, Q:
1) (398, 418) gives 3.10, 4.7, 142.7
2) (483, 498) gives 8.40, 15.3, 121.1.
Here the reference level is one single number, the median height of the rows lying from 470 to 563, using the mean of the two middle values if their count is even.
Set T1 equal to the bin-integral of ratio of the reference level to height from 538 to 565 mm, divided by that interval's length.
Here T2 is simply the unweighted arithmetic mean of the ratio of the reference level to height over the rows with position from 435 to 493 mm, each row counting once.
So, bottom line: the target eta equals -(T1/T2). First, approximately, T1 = 0.99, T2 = 1.37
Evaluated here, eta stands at -0.7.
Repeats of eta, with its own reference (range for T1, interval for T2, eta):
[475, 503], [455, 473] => -1.0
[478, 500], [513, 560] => -1.4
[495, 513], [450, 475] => -0.7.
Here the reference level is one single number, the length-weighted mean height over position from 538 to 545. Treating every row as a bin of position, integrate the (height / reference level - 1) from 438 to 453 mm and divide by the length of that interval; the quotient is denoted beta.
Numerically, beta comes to 0.06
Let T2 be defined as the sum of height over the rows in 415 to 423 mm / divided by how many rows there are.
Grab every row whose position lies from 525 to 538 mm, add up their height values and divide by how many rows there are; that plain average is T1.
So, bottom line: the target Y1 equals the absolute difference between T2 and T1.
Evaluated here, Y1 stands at 13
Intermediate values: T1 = 127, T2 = 139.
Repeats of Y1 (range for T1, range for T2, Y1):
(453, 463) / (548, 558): 8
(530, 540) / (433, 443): 5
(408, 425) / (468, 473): 75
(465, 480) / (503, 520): 70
